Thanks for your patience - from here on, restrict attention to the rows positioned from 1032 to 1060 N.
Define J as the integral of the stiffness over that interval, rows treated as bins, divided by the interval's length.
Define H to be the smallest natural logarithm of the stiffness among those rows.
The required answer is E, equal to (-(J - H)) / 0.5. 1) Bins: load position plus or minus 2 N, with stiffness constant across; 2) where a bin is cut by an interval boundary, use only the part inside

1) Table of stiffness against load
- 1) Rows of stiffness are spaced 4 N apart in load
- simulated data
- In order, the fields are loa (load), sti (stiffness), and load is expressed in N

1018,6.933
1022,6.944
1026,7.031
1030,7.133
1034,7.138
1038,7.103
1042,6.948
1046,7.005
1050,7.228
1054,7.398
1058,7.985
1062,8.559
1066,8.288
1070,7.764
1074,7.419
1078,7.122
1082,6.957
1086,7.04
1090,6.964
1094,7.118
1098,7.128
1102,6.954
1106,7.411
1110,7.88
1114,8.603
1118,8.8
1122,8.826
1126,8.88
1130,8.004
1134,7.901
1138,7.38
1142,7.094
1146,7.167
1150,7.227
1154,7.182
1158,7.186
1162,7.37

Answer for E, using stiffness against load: -10.6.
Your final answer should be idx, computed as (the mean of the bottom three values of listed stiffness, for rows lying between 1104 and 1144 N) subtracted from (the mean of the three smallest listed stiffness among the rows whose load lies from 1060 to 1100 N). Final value -0.31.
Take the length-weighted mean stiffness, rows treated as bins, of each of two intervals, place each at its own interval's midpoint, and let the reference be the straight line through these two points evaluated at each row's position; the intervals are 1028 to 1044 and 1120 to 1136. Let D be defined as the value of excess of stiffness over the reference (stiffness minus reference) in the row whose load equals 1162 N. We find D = -1.5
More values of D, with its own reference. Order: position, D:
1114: 0.4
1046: -0.2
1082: -0.8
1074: -0.2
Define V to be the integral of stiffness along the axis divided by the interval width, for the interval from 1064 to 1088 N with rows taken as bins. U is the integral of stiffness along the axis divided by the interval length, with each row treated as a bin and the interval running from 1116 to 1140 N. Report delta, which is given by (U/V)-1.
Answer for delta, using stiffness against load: 0.12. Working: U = 8.3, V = 7.43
